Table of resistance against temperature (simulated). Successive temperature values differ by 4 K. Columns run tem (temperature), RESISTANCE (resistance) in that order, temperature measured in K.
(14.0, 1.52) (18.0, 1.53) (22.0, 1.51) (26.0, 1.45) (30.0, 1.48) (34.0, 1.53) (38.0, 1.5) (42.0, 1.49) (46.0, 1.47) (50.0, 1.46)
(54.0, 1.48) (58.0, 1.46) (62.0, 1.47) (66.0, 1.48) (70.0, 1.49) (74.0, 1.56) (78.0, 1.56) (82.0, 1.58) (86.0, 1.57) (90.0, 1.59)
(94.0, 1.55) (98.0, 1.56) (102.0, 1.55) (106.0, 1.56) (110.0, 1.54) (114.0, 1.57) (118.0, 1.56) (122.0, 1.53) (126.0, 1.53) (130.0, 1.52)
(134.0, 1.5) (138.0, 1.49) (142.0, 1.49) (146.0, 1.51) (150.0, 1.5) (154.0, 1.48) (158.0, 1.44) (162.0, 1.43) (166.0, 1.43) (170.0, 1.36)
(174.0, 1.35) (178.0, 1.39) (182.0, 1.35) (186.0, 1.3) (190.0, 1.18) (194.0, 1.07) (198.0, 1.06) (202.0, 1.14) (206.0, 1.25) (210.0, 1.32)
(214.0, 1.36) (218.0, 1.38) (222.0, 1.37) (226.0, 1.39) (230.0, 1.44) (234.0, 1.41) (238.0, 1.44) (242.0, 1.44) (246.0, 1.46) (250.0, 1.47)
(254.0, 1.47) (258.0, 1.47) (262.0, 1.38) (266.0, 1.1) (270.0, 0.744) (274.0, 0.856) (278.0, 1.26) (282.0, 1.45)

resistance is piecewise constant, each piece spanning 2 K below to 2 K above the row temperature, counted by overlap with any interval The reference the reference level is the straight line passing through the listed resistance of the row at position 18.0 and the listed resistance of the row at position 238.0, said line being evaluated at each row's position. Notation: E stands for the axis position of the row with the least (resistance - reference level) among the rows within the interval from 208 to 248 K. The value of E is 210.0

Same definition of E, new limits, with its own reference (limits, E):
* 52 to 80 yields 58.0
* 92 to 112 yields 110.0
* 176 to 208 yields 198.0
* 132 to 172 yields 170.0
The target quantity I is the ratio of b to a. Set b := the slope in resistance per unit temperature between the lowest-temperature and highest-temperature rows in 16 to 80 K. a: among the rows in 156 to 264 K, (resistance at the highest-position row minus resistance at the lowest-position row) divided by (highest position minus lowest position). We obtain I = -0.9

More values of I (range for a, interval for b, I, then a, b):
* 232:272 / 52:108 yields -0.1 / -0.0185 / 0.0015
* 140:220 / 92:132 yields 0.6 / -0.0014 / -0.0008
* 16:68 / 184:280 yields 0.4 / -0.0010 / -0.0004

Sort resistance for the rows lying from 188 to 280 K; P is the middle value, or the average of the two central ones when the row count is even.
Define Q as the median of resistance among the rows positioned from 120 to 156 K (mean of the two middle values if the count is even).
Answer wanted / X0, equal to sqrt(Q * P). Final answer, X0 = 1.434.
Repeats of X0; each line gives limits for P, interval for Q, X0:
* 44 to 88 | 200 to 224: 1.408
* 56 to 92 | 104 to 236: 1.494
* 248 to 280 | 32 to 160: 1.414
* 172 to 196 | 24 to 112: 1.417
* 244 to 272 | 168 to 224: 1.396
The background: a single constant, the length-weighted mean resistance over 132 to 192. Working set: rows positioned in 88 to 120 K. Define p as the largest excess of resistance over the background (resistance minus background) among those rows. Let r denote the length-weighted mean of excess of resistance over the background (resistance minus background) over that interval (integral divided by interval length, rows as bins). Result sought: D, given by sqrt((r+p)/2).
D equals 0.40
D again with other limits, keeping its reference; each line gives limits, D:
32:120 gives 0.38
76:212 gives 0.32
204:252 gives 0.14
